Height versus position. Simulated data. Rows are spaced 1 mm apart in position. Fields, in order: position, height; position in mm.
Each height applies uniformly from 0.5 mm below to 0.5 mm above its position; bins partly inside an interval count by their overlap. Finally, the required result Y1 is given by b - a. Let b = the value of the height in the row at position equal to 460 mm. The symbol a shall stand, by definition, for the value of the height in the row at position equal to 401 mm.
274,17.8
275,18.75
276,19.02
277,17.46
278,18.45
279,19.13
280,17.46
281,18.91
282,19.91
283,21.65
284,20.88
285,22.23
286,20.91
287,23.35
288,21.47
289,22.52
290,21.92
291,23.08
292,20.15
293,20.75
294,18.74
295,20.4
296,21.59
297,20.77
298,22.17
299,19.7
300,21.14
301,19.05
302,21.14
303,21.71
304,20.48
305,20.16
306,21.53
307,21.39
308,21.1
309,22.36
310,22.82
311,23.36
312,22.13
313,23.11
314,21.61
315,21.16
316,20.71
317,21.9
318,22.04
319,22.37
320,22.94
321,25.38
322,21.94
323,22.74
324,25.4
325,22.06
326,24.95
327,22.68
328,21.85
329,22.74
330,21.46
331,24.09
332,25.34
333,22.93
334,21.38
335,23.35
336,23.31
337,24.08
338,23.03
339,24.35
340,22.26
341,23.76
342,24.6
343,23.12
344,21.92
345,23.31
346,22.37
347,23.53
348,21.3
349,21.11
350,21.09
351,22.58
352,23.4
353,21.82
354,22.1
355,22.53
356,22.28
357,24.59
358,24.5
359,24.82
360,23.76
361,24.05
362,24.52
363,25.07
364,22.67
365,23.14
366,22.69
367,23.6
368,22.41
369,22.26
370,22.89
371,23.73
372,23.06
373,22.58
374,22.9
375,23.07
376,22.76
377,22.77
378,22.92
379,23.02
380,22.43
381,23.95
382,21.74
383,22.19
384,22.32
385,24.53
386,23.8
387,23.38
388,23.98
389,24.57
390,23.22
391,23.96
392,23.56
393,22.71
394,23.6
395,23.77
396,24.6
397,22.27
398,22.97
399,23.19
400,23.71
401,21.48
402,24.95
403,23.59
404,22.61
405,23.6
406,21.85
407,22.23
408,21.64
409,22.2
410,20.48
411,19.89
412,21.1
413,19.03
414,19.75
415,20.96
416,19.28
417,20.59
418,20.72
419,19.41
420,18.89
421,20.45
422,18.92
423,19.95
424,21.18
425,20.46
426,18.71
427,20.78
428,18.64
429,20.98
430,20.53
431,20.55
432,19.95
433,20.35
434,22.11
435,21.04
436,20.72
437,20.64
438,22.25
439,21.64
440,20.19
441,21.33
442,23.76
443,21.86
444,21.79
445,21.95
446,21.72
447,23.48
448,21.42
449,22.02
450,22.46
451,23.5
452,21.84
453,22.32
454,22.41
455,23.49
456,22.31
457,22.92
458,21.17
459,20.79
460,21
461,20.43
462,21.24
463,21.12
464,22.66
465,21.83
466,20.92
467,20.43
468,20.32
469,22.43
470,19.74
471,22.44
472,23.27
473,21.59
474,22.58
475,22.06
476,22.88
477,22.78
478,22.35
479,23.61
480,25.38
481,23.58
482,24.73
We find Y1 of -0.5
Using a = 21.48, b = 21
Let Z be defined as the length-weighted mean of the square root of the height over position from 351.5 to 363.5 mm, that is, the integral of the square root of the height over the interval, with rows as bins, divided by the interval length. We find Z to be 4.86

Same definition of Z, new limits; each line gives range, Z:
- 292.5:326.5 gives 4.67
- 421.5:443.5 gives 4.55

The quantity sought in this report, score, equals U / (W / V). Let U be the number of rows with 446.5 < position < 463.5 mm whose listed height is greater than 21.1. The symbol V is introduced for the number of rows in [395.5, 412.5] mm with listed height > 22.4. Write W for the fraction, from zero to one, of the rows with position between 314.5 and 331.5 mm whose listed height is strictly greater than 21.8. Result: 136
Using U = 14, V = 8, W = 0.82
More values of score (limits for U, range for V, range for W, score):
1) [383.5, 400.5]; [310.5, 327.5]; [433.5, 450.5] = 289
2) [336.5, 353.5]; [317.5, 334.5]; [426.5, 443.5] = 680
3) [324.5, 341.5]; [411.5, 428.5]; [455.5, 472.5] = 0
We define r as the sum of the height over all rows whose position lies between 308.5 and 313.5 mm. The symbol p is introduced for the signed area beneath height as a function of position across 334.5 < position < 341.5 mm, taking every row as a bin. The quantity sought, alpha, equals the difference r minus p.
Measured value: -50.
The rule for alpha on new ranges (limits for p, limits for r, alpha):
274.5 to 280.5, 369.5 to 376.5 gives 51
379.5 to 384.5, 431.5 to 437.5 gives 12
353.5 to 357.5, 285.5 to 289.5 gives -3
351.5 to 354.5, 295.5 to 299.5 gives 17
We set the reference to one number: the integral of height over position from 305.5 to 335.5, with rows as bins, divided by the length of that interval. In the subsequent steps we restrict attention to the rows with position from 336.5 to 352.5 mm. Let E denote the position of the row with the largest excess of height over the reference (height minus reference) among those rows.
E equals 342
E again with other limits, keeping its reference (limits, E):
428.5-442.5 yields 442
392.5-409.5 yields 402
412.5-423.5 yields 415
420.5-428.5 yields 424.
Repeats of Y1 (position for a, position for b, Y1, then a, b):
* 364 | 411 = -2.8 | 22.67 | 19.89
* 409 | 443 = -0.3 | 22.2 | 21.86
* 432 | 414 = -0.2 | 19.95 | 19.75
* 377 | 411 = -2.9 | 22.77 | 19.89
